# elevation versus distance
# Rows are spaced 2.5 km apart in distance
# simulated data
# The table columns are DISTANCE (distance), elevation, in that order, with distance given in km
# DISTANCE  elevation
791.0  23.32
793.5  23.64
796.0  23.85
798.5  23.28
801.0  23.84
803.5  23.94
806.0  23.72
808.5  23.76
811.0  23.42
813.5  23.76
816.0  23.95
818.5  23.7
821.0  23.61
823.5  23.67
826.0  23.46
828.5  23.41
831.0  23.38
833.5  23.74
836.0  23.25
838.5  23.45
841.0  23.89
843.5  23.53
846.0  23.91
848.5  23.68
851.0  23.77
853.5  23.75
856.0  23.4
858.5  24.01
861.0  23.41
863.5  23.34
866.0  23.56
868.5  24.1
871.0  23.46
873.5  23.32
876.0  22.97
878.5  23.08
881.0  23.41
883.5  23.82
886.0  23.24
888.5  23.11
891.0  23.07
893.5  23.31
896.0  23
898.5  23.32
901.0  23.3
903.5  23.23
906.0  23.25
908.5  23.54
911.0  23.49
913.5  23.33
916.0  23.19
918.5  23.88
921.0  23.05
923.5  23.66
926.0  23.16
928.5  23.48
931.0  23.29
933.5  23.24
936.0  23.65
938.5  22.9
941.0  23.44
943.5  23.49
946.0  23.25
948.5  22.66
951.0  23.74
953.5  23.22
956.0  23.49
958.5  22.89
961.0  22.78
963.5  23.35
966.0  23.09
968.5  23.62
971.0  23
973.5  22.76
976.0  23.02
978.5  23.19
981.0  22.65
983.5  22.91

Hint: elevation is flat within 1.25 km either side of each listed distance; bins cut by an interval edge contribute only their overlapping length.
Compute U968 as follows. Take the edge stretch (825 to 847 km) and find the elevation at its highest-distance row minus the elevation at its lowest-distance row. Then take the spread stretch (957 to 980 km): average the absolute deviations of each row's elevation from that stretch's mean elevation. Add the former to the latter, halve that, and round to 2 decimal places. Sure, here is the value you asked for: 0.33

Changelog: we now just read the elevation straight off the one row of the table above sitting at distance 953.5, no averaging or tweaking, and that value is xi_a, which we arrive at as 23.22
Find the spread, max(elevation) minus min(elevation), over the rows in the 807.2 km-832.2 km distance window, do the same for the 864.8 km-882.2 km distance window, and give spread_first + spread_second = 1.70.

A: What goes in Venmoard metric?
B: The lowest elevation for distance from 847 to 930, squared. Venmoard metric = 528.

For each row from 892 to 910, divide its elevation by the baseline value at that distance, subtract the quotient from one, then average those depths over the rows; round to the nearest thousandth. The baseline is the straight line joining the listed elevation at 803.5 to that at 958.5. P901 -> 0.000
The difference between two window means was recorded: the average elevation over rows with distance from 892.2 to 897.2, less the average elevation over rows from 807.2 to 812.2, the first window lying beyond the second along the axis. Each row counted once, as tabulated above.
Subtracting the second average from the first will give -0.44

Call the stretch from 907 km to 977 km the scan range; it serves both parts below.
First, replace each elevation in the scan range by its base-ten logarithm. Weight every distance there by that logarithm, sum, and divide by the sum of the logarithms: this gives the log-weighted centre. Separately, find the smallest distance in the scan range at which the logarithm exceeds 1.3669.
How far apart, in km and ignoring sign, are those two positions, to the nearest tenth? 33.7 km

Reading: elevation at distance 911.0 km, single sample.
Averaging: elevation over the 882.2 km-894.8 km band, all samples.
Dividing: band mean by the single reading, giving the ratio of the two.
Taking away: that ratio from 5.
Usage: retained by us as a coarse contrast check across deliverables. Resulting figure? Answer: 4.01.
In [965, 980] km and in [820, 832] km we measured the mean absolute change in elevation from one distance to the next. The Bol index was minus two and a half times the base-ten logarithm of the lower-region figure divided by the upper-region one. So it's 1.5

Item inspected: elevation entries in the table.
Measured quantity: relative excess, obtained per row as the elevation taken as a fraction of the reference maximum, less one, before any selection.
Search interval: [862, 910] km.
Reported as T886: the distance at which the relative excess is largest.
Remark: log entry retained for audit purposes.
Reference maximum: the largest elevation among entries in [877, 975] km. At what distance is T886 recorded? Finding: 868.5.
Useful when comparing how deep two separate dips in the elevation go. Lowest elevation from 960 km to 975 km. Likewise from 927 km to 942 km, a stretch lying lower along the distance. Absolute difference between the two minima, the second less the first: 0.1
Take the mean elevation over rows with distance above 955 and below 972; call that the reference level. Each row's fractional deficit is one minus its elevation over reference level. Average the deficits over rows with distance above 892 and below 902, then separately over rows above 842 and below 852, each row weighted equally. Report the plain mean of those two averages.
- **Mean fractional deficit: -0.0131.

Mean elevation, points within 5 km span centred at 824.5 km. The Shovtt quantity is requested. 23.6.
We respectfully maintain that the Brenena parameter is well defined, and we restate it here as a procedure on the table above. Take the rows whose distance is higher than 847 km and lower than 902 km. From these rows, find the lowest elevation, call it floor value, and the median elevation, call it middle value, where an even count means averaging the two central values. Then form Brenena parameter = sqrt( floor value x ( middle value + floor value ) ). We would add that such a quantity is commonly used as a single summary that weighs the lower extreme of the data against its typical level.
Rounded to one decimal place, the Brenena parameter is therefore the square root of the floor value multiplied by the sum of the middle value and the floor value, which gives 32.6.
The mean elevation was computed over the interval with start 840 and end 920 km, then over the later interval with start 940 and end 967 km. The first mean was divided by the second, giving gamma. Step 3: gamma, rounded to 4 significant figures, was 1.010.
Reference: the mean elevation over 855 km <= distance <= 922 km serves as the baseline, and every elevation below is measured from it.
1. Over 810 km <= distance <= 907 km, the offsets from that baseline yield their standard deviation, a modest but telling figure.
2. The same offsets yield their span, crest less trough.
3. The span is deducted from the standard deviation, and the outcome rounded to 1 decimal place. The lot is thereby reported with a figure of -0.8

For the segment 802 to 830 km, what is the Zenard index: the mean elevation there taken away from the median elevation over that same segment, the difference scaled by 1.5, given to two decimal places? 0.04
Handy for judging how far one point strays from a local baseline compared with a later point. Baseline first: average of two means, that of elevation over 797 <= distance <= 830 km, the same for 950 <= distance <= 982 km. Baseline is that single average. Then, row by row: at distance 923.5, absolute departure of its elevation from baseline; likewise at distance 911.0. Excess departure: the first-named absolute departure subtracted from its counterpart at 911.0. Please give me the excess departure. -0.2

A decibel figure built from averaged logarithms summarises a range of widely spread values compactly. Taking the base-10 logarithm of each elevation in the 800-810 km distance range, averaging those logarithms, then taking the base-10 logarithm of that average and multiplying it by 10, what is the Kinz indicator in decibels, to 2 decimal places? 1.39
